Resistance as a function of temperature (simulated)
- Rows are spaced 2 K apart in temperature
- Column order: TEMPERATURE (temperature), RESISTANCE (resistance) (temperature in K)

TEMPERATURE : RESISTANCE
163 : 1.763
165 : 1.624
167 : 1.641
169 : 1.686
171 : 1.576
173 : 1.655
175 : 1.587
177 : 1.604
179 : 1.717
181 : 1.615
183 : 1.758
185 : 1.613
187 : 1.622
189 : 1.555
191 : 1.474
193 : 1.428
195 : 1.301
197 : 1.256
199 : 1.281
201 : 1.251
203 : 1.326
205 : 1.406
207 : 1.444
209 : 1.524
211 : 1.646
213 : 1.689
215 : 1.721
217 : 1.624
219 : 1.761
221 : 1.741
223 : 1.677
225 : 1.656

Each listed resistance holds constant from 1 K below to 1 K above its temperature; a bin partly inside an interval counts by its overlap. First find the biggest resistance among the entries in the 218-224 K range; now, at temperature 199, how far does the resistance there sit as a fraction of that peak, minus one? -0.273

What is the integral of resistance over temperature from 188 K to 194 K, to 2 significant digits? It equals 8.9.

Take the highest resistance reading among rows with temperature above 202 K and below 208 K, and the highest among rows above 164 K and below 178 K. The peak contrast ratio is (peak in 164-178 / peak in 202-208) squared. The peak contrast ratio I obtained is 1.36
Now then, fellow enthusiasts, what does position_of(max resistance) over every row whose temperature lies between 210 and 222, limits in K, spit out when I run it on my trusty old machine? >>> 219 K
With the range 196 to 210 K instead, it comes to 209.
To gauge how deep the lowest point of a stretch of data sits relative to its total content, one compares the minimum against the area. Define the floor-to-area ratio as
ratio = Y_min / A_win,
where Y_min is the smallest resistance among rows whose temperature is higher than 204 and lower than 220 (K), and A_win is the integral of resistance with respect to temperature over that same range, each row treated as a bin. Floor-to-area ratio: 0.05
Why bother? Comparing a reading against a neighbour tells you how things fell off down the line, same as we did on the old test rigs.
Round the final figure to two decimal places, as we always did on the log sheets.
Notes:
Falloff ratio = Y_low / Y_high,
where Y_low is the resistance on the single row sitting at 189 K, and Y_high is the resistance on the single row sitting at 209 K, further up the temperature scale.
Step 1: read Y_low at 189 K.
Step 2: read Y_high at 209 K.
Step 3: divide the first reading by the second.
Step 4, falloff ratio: 1.02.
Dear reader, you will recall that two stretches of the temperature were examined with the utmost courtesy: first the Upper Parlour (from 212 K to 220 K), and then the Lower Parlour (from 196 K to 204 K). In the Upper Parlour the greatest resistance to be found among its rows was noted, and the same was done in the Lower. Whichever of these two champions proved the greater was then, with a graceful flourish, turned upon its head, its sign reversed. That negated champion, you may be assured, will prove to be -1.76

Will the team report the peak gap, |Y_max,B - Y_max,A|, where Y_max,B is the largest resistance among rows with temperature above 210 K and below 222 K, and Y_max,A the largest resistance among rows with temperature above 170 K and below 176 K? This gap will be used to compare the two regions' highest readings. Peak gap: 0.11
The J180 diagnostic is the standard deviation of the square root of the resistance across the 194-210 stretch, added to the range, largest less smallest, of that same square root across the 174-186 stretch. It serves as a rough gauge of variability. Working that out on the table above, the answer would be 0.11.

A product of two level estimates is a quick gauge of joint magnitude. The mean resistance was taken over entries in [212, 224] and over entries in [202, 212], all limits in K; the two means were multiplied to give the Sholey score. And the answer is 2.5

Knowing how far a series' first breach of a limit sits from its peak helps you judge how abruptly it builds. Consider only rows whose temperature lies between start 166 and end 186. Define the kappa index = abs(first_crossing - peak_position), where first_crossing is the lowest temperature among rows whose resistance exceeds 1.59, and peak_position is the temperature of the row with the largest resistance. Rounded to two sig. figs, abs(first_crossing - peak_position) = 16 K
